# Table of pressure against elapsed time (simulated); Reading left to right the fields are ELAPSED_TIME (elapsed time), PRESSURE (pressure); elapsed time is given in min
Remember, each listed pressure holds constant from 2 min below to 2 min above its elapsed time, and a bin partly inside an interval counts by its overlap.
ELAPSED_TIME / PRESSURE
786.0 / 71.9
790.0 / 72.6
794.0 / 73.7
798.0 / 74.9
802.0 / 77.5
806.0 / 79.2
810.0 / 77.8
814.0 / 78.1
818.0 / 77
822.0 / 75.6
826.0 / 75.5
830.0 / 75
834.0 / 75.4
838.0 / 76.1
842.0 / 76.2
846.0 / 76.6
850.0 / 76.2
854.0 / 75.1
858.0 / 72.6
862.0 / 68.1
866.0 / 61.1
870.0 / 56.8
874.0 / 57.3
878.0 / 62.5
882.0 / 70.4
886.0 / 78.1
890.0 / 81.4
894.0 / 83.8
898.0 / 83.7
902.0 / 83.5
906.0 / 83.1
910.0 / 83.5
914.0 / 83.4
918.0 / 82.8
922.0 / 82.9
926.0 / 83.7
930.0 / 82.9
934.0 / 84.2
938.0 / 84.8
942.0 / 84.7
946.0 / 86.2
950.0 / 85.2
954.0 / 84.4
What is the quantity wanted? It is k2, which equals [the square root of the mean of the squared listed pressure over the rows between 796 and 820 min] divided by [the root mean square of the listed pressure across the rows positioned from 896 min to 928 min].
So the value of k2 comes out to 0.93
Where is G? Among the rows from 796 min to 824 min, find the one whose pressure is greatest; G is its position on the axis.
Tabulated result 806.0 min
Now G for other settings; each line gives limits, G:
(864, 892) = 890.0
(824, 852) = 846.0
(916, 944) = 938.0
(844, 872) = 846.0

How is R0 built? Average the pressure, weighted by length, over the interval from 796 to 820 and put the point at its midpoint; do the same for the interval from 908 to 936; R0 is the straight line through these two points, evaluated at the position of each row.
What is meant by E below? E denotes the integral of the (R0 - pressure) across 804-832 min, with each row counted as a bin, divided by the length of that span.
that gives 1.1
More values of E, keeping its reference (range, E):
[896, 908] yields -1.1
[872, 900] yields 7.6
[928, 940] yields 0.0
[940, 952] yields -0.8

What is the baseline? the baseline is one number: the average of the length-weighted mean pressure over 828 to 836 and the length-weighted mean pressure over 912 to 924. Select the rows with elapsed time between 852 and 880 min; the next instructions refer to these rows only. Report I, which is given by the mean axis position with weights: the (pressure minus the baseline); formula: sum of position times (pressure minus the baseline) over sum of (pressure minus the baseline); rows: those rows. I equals 869.2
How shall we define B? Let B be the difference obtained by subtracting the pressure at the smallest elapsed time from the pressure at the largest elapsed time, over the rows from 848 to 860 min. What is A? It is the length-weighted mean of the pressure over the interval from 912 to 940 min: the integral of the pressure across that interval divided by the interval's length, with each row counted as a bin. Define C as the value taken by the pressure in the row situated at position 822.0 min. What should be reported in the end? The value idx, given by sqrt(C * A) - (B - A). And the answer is 167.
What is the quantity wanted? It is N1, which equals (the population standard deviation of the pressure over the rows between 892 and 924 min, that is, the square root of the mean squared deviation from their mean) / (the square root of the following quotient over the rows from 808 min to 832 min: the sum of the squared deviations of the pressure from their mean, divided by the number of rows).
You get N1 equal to 0.3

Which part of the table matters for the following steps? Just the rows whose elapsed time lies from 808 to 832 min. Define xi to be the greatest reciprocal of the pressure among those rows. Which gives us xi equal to 0.0133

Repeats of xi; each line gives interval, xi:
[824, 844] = 0.0133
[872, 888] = 0.0175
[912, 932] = 0.0121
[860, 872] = 0.0176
